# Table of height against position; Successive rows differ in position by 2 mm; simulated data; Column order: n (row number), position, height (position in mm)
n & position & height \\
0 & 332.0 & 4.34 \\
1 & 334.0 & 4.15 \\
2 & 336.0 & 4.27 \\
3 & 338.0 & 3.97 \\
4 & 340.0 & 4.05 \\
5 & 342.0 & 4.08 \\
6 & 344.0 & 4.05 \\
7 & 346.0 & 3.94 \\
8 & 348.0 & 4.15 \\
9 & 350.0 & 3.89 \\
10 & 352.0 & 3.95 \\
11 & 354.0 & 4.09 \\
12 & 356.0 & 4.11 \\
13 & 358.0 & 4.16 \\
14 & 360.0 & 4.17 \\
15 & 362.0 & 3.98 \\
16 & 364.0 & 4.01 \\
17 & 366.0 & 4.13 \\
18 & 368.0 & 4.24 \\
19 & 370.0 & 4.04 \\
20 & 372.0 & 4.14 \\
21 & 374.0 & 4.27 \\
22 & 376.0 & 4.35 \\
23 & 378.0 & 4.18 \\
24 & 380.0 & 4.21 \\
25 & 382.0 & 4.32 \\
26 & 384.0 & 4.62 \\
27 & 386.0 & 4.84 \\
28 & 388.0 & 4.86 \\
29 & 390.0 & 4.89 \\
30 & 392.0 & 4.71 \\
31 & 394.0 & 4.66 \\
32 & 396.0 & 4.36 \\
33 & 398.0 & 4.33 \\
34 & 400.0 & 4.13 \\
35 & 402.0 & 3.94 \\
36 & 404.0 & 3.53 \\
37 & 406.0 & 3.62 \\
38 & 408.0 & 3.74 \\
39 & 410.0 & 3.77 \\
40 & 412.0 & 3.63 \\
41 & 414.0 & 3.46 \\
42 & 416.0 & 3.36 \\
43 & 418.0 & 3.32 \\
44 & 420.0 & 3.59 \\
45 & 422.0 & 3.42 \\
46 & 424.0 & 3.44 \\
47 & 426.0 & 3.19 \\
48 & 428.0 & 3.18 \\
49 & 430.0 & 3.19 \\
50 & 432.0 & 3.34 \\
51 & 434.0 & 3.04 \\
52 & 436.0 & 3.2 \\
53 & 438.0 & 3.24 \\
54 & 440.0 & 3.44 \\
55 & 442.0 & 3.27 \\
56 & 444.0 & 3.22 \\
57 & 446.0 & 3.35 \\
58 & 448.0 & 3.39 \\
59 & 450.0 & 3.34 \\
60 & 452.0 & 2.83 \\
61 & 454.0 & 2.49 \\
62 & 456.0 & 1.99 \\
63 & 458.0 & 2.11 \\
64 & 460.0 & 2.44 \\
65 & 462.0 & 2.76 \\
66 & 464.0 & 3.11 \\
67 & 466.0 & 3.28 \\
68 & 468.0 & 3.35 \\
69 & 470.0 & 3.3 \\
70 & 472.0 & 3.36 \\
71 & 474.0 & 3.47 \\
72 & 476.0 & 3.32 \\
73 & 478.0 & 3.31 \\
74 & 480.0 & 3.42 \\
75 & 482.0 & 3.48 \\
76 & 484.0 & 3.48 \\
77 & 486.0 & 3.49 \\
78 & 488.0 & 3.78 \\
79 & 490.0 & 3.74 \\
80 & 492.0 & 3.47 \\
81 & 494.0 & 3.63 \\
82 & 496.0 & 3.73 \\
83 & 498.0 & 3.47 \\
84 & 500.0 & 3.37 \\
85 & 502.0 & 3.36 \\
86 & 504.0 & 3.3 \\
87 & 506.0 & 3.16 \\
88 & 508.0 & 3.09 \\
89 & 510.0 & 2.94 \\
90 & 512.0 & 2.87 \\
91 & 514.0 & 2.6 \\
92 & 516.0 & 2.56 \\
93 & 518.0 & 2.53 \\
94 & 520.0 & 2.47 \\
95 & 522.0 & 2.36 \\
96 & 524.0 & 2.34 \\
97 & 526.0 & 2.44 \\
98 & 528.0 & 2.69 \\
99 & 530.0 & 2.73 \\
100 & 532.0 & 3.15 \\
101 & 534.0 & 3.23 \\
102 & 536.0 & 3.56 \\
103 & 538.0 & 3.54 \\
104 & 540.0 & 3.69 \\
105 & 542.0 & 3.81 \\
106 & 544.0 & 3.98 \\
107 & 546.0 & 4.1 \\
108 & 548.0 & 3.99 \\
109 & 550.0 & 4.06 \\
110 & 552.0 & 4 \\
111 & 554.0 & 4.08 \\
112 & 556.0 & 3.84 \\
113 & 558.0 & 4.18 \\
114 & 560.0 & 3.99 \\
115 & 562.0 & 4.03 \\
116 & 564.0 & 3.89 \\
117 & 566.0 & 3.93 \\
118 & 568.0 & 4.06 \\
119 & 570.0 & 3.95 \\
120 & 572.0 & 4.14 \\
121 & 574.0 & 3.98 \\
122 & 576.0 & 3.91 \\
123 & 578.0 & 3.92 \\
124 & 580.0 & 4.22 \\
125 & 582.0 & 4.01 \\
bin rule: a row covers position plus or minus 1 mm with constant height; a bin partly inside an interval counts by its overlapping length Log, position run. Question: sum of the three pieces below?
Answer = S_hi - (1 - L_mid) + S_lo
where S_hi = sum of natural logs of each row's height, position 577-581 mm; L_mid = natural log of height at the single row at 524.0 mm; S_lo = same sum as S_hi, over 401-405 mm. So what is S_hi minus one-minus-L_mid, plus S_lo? 5.29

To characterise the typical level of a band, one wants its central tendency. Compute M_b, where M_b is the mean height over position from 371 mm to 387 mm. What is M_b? 4.4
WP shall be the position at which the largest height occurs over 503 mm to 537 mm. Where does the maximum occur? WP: 536.0 mm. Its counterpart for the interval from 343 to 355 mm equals 348.0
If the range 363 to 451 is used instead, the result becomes 390.0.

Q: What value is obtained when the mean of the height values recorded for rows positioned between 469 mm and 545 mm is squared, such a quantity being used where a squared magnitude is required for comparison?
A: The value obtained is 10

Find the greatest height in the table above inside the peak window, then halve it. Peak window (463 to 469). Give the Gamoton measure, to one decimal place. 1.7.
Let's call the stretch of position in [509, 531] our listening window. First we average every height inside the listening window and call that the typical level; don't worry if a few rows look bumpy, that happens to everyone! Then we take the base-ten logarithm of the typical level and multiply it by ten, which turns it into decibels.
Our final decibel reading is 4.1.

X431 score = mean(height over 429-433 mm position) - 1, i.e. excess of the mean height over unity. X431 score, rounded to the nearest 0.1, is 2.3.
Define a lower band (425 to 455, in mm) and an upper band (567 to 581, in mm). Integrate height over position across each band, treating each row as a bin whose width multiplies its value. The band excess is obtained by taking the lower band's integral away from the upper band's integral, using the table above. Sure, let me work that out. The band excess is -39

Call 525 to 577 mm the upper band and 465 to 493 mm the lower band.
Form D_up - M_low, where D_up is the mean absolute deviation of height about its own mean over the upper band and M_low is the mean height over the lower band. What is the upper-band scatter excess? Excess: -3.08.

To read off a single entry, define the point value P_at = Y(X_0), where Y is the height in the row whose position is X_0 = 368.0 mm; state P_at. 4.24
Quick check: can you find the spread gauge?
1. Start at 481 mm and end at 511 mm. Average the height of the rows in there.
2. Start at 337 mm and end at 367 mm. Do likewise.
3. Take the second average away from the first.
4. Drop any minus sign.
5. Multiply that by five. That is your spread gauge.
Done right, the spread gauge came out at 3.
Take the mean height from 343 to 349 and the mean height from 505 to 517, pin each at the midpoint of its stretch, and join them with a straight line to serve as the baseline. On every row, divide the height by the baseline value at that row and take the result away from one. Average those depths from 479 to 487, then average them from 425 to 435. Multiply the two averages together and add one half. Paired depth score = 0.490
